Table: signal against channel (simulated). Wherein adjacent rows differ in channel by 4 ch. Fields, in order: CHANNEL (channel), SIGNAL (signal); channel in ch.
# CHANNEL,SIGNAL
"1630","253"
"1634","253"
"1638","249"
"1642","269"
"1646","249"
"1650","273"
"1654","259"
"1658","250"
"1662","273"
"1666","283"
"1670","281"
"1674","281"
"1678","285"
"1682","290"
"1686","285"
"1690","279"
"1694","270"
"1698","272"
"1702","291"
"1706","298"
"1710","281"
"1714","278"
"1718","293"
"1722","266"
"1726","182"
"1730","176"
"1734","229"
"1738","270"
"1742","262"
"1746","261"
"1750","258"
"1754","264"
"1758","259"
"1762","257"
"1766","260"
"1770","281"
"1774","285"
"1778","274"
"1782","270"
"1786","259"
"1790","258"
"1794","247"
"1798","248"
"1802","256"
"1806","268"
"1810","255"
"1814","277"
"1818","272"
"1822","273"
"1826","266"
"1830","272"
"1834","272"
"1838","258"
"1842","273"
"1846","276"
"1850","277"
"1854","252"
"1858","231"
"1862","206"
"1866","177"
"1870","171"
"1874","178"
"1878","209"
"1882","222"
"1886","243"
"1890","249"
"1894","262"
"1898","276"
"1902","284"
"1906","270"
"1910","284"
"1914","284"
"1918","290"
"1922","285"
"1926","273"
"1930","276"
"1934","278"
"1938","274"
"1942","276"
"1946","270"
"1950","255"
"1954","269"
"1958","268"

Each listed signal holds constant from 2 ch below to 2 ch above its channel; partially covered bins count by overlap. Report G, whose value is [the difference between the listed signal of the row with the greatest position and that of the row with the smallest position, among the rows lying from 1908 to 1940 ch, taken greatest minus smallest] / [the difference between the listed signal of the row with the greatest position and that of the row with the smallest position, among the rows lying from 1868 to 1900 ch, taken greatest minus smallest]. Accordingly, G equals -0.1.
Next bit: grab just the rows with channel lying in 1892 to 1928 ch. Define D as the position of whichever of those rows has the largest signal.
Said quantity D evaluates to 1918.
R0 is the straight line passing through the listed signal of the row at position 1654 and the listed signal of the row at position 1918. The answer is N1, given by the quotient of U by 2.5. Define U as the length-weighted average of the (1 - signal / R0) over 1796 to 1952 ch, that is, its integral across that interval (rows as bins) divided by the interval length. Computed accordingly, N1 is 0.039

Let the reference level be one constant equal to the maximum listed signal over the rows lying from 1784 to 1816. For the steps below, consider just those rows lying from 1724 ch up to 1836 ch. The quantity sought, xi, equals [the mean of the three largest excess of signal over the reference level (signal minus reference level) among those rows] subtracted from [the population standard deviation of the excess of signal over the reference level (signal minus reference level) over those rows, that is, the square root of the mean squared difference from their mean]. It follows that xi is 20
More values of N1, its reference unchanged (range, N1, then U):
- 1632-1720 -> -0.020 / -0.05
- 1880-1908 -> 0.041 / 0.10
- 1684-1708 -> -0.028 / -0.07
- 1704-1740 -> 0.021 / 0.05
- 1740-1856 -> 0.016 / 0.04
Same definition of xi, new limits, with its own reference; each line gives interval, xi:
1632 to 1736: 13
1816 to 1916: 28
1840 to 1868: 38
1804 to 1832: 10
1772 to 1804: 13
